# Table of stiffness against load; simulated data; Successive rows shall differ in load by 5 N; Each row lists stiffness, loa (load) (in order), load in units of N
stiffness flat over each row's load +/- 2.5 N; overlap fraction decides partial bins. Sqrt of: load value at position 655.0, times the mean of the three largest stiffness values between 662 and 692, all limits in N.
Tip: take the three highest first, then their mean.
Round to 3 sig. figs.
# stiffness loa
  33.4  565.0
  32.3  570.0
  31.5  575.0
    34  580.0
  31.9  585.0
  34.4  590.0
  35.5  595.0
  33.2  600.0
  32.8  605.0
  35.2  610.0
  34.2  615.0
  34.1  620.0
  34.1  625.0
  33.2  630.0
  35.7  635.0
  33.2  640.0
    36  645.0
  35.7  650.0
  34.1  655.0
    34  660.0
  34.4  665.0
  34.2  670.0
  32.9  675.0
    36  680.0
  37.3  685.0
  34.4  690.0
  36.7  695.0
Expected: 35.0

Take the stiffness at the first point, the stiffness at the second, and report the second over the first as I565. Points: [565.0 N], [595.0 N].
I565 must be 1.06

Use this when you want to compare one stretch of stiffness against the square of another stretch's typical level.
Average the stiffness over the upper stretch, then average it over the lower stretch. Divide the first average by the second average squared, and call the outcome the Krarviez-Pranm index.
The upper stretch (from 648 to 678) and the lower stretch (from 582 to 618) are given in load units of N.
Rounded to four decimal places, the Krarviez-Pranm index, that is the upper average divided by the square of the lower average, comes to 0.0298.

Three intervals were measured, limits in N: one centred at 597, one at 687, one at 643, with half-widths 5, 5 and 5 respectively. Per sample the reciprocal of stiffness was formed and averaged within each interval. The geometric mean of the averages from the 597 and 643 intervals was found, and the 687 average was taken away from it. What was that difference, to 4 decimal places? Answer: 0.0011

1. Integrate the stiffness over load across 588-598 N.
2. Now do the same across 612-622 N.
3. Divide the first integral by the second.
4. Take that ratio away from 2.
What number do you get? 0.98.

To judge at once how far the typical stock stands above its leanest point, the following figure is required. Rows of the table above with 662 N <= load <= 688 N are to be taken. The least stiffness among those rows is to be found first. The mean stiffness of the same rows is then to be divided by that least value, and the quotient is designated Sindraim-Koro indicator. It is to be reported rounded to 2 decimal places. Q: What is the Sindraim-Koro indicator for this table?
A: 1.06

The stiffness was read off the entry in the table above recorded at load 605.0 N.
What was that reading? 32.8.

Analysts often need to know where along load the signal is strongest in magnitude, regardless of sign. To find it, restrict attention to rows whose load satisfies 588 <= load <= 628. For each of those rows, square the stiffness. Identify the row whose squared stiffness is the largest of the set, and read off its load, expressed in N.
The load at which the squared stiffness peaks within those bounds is 595.0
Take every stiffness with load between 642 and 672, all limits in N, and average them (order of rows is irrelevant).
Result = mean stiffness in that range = 34.7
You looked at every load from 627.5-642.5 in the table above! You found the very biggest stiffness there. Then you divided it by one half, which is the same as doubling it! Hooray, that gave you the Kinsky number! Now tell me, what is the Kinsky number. 71.4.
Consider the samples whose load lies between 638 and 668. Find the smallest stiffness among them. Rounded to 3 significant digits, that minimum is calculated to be 33.2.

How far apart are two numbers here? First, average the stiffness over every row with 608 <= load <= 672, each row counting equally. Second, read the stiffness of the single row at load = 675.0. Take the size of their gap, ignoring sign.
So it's 1.6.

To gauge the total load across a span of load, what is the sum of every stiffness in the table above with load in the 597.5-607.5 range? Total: 66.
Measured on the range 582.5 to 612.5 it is 203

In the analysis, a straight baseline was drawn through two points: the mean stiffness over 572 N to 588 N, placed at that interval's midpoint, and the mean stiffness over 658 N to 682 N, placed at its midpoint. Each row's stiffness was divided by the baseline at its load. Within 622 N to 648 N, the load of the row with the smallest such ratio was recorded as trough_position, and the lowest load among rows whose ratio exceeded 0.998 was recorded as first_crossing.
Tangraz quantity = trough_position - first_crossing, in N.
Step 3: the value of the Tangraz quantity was 15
